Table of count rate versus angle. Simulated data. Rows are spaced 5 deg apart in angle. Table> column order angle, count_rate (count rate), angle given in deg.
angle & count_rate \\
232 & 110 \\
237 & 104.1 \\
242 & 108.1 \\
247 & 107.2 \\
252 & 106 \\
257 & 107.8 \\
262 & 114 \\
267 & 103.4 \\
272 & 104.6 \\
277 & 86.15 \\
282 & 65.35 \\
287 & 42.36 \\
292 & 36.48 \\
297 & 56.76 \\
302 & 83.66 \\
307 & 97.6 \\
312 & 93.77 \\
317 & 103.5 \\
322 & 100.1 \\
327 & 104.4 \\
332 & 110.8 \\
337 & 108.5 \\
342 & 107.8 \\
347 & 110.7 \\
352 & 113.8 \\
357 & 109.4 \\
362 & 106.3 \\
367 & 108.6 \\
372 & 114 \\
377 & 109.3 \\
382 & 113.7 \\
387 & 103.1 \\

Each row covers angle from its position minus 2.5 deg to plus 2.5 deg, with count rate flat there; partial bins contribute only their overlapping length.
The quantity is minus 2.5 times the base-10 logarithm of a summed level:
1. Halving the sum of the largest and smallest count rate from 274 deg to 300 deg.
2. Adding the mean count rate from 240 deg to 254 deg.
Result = -5.57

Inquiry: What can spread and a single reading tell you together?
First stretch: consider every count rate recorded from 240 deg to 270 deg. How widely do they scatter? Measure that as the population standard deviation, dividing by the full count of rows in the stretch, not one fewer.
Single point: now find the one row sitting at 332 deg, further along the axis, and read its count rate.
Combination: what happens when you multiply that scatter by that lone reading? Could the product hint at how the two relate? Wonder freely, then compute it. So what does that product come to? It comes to 355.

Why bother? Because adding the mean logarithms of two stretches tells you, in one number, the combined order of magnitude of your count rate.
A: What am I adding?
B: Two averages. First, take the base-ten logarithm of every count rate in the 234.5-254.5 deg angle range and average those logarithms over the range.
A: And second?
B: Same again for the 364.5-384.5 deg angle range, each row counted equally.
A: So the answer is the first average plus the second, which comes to 4.07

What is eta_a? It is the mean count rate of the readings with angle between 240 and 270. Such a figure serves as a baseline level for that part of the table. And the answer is 108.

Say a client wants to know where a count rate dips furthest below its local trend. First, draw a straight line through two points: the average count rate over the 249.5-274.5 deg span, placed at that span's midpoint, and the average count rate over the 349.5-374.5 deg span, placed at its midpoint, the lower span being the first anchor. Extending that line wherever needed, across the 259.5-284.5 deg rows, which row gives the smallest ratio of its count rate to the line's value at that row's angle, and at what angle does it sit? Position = 282 deg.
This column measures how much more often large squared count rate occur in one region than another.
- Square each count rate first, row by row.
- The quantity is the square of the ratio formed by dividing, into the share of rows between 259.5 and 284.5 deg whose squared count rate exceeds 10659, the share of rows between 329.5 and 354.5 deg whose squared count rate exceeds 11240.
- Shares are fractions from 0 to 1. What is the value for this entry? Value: 0.36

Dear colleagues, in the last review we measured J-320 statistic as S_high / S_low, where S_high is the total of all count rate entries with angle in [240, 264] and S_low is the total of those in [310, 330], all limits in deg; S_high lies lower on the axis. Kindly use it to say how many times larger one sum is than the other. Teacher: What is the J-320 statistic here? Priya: 1.4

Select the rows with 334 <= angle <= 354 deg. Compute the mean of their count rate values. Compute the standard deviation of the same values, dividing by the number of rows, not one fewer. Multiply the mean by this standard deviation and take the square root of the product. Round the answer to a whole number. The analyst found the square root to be 16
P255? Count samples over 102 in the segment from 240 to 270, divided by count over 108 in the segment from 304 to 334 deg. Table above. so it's 6.0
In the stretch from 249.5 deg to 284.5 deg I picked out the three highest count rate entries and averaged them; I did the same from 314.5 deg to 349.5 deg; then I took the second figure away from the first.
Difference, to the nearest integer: -1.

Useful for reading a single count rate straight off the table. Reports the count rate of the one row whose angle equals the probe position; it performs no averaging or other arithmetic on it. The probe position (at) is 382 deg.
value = 113.7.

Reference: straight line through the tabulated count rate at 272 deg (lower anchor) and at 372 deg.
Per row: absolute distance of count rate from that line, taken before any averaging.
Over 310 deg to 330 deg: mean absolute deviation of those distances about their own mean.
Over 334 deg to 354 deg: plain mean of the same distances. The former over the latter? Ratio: 1.6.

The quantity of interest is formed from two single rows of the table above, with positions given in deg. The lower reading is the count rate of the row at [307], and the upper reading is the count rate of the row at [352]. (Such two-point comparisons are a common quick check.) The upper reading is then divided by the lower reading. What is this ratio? 1.17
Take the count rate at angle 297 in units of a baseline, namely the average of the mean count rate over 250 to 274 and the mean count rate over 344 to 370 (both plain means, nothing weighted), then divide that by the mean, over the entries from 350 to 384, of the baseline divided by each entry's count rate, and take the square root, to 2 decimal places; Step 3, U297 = 0.73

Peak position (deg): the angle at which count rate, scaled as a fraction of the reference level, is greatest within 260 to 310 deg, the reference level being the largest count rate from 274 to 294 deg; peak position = 262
